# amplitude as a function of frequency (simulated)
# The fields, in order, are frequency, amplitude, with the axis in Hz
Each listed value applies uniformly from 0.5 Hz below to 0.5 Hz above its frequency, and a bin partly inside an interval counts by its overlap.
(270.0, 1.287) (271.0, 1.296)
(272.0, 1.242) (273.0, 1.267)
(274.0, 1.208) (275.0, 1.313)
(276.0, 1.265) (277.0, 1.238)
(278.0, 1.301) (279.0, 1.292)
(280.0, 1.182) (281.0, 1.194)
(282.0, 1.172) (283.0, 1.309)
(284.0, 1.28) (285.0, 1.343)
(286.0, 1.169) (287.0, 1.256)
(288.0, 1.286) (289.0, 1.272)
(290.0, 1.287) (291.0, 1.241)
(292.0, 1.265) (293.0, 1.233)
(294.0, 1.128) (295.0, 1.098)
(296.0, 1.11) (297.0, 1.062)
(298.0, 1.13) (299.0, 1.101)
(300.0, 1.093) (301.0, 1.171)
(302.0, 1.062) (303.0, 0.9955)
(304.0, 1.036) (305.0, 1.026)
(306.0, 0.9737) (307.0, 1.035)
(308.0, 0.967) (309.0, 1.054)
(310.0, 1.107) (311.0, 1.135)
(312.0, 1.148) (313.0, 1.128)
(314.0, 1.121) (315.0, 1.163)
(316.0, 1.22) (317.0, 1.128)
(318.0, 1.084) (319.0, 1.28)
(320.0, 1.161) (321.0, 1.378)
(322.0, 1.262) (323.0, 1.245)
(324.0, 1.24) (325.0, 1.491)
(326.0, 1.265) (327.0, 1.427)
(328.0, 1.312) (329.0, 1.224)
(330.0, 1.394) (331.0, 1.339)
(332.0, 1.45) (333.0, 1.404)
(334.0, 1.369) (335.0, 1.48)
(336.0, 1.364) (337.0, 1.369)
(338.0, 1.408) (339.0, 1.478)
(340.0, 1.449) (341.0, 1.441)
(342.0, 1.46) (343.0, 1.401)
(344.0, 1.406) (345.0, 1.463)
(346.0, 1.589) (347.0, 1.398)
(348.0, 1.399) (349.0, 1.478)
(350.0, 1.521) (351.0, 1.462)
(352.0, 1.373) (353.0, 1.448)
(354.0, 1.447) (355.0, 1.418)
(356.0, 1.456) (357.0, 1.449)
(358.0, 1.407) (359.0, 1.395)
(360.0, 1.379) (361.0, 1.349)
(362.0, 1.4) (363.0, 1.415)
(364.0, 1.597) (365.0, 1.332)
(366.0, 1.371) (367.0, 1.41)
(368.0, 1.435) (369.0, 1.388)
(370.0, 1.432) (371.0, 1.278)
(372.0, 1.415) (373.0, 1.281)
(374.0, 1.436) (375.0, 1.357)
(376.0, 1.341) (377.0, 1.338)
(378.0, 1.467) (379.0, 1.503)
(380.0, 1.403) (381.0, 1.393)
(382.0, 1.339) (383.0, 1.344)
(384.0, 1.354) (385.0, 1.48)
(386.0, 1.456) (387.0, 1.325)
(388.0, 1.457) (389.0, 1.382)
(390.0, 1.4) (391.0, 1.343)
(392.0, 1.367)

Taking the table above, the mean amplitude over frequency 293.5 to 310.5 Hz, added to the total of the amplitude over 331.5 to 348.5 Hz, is 25.4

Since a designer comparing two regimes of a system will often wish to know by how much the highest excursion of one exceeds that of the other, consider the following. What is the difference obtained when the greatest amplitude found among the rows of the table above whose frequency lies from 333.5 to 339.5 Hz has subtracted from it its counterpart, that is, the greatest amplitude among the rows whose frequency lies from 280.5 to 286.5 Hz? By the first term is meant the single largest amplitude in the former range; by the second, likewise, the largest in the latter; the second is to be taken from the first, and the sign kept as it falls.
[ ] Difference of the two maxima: 0.14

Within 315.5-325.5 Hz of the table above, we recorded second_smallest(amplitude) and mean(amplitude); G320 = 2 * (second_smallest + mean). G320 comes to 4.8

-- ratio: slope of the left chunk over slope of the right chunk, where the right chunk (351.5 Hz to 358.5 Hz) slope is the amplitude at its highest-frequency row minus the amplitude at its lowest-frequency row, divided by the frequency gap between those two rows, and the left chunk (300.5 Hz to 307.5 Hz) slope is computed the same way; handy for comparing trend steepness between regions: -4.0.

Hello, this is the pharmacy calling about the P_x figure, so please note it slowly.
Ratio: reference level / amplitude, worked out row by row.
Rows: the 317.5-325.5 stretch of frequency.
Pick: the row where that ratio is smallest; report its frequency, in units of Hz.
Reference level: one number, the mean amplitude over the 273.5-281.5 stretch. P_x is 325.0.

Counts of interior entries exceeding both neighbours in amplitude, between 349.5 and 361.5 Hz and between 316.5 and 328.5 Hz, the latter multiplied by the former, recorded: 8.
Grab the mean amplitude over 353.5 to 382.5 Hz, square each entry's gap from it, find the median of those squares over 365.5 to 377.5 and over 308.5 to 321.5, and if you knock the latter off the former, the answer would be -0.07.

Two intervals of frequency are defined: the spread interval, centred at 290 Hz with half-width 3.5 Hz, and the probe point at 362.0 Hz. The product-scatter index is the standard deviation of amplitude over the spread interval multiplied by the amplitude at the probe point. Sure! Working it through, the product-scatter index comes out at 0.03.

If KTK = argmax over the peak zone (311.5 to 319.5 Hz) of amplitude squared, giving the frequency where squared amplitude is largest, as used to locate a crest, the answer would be 319.0 Hz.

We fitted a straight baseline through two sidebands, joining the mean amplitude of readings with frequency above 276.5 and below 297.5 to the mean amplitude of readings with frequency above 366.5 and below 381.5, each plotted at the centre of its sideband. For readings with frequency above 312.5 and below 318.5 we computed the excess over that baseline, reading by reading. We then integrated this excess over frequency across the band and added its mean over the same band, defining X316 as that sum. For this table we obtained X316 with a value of -1.0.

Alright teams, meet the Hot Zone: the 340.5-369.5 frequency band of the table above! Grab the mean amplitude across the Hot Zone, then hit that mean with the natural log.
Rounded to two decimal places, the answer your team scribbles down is 0.36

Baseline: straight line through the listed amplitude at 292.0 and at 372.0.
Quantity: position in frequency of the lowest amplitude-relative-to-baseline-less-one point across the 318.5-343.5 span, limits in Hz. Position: 320.0 Hz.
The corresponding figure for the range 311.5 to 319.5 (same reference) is 318.0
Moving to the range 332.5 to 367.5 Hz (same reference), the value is 365.0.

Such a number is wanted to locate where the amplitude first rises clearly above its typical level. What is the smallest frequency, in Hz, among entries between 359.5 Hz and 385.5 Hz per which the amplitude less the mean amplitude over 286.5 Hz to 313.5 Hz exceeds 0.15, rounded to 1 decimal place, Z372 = 360.0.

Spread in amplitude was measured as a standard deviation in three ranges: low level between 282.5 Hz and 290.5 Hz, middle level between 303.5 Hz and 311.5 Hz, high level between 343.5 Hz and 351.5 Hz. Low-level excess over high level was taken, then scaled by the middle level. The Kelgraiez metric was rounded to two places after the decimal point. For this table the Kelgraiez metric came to -0.28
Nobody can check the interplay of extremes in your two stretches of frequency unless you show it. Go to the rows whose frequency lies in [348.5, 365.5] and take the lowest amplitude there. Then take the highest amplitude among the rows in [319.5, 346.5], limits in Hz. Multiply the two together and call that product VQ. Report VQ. 2.1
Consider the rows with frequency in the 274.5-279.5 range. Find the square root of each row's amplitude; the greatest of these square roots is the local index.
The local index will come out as 1.15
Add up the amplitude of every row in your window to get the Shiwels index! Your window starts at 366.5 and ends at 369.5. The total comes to 4.23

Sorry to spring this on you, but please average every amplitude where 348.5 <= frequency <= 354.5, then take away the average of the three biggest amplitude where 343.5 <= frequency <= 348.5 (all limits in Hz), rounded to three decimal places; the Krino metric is -0.031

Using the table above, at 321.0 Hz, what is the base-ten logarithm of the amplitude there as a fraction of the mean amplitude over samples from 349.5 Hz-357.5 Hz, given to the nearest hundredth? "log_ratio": -0.02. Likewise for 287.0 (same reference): -0.06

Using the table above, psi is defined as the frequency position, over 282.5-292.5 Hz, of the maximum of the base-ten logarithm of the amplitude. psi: 285.0 Hz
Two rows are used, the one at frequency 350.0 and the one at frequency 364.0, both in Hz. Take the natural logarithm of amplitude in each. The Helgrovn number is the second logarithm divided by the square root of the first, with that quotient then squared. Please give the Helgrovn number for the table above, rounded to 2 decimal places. 0.52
